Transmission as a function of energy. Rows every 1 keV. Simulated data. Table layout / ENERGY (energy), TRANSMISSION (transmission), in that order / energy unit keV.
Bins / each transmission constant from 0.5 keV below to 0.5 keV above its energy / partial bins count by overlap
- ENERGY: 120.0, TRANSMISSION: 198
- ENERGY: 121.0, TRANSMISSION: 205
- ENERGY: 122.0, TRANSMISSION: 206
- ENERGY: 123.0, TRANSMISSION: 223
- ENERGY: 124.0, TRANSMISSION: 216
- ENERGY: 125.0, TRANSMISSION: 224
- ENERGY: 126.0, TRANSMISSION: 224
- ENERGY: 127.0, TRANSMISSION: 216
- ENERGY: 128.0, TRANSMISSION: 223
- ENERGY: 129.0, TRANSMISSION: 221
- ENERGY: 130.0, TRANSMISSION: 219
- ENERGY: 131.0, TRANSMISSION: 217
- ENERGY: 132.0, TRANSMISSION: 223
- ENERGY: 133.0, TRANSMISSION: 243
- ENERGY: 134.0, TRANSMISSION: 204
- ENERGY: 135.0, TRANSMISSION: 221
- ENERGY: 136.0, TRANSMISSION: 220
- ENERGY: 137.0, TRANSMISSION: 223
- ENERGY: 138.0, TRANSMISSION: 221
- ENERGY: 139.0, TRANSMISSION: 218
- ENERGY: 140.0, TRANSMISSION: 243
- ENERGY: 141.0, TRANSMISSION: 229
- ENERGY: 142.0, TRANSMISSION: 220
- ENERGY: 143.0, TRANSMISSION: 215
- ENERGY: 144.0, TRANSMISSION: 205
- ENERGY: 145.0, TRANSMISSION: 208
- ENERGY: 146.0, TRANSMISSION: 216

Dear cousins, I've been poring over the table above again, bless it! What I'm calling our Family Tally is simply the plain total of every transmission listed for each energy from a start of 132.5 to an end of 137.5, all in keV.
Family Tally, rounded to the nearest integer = 1111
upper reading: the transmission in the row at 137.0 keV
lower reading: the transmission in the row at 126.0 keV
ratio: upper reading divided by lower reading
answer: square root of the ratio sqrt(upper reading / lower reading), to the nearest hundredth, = 1.00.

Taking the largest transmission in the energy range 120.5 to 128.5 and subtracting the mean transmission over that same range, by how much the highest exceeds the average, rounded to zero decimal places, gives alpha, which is 7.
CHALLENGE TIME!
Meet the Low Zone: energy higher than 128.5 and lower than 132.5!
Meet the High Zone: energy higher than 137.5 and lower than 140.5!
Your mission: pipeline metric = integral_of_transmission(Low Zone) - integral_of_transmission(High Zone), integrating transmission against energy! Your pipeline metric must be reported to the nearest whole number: 198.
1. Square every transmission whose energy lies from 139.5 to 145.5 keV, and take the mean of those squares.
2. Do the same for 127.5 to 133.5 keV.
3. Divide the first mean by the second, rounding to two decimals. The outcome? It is 0.96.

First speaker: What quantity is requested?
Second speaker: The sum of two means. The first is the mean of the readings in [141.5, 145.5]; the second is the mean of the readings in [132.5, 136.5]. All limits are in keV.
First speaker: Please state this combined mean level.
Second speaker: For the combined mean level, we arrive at 434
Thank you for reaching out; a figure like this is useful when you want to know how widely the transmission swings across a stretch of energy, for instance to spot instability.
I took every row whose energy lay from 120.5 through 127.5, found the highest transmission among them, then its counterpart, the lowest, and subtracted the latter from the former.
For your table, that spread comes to 19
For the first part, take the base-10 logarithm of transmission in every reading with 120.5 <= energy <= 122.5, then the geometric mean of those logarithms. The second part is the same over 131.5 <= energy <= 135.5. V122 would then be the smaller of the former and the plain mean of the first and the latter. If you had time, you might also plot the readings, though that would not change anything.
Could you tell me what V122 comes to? 2.31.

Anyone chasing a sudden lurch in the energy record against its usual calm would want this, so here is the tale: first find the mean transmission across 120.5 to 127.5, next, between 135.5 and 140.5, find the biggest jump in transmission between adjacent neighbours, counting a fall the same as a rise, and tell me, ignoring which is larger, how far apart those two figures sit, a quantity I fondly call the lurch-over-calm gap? 191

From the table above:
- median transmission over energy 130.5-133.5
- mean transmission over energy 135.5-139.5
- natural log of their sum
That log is 6.09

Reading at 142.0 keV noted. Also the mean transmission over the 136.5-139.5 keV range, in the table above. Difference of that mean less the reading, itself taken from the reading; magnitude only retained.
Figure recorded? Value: 219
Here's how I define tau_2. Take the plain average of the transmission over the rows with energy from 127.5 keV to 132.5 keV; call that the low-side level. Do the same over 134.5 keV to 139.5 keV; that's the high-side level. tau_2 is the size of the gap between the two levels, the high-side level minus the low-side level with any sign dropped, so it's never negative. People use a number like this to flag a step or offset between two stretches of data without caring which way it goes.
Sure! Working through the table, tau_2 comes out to 0.0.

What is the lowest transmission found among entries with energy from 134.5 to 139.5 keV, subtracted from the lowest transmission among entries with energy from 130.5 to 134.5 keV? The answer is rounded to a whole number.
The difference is -14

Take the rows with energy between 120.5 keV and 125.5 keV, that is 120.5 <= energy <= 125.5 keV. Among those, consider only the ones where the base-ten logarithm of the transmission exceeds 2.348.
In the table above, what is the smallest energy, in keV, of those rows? 123.0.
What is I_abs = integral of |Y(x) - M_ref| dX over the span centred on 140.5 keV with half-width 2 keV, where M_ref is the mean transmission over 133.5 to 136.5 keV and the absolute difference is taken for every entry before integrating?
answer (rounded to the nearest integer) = 50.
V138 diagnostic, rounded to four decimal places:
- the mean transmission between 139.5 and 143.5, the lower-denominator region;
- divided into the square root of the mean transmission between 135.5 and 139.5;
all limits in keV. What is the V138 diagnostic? 0.0655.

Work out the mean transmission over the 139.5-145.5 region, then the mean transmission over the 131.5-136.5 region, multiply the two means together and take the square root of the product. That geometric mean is 221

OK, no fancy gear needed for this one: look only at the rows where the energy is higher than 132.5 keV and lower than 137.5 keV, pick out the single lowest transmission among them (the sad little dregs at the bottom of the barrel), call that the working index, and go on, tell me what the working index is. 204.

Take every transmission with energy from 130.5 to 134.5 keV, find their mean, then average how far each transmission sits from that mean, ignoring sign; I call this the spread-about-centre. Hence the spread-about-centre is 11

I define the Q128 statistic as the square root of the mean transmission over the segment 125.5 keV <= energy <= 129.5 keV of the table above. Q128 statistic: 14.9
